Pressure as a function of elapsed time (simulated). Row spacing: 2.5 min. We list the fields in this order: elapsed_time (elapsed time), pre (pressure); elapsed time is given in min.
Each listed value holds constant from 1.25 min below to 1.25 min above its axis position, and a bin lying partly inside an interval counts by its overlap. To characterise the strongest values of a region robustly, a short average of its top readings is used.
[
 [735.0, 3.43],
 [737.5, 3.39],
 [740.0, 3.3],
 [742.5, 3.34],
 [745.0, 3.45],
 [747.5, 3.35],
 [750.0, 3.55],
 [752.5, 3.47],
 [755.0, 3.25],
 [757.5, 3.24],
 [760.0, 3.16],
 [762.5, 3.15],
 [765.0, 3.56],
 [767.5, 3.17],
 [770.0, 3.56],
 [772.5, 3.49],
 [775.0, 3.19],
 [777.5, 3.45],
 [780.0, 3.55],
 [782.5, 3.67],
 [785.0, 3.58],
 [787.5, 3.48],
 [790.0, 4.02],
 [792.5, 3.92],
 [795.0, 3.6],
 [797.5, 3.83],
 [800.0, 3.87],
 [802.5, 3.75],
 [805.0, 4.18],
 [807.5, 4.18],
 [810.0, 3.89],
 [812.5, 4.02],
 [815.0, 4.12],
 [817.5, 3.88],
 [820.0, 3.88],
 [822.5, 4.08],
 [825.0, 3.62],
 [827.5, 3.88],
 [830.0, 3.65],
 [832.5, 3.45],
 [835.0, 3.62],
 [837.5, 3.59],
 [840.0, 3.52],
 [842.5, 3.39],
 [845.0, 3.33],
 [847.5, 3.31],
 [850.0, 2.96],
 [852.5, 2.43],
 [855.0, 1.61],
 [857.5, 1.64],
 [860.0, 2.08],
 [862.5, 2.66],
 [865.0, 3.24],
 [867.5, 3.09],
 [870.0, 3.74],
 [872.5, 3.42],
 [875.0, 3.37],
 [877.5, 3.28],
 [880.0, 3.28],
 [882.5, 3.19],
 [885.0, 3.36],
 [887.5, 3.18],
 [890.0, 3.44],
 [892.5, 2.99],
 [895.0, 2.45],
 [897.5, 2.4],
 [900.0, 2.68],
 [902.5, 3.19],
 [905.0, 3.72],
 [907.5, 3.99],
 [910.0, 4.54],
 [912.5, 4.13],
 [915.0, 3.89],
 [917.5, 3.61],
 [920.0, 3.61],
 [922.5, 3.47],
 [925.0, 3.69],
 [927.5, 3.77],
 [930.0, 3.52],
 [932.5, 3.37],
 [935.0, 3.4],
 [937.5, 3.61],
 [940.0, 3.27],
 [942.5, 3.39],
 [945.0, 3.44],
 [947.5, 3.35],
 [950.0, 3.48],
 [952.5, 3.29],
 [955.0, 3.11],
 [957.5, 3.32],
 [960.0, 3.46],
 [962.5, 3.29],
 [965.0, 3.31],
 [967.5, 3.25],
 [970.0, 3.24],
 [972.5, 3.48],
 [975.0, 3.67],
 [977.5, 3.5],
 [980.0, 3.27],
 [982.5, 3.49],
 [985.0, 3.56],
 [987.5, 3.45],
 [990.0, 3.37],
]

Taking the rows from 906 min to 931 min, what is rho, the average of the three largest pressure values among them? 4.22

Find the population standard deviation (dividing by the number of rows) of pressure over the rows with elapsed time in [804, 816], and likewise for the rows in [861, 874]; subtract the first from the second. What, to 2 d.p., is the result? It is 0.25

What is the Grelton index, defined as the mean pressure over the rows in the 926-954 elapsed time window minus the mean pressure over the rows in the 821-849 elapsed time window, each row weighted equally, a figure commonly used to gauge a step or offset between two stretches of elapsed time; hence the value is -0.14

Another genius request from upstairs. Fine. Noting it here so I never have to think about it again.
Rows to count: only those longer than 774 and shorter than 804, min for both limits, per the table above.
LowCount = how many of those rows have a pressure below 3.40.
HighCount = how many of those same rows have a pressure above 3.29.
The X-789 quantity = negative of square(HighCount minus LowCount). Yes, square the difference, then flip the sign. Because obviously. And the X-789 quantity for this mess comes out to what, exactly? -100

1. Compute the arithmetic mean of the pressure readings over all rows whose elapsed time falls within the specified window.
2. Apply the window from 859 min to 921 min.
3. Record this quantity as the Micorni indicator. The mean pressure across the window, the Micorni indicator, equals 3.30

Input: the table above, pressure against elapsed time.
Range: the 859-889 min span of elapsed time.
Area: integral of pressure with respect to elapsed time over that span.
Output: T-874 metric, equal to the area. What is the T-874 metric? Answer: 95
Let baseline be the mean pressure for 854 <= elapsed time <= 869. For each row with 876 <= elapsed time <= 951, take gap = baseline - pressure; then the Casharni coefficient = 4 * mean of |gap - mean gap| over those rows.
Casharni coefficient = 1.2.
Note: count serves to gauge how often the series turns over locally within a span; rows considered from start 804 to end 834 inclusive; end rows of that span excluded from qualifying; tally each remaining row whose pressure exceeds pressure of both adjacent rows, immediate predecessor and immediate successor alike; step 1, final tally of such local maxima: 3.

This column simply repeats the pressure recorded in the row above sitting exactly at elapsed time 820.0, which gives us 3.88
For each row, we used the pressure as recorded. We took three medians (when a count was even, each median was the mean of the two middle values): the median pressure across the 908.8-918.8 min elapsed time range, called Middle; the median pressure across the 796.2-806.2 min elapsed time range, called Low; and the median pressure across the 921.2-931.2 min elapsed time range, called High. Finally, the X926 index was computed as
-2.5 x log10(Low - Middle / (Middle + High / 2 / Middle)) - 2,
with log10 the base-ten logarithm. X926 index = -3.17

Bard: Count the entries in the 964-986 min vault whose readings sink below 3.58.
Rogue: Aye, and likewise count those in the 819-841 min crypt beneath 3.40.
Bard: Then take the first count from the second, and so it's -8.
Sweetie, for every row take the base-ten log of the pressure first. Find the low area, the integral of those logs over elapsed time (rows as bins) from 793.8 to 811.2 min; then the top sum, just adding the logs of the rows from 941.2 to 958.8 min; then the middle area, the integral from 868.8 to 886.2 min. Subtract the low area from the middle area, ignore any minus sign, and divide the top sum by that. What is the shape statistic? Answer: 3.4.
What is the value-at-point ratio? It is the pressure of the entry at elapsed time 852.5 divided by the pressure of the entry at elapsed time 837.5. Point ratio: 0.68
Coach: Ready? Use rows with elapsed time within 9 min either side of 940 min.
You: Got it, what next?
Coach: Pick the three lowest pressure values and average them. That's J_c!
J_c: 3.33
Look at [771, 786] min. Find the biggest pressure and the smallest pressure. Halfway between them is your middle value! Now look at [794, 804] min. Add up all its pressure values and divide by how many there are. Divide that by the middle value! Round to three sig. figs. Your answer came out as 1.10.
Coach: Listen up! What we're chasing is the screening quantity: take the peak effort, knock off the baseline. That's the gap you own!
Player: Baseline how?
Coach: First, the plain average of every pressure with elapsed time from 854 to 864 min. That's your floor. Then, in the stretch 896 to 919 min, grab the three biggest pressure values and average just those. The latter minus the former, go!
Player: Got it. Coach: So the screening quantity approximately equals 2.2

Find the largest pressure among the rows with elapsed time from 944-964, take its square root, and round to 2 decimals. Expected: 1.87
